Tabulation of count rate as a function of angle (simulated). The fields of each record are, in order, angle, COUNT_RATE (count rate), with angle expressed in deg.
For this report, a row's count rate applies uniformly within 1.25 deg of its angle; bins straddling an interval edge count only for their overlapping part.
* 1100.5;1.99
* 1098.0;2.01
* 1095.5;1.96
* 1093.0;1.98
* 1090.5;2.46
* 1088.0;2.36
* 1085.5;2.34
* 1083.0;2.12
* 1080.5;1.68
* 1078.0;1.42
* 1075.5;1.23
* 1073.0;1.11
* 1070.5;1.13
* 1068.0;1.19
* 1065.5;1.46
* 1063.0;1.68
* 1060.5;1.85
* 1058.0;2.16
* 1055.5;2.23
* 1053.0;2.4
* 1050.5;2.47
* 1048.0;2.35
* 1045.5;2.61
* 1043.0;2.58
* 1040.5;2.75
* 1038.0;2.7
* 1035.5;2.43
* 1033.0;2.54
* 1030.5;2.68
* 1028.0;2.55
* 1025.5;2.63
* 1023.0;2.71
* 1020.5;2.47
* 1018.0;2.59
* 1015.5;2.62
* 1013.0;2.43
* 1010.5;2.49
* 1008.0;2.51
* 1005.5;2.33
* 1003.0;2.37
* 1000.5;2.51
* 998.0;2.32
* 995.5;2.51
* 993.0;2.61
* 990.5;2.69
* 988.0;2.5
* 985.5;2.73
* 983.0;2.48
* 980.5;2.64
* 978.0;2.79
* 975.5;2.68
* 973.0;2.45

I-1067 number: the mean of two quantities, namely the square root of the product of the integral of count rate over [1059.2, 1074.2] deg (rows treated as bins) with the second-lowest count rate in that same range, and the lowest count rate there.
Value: 3.0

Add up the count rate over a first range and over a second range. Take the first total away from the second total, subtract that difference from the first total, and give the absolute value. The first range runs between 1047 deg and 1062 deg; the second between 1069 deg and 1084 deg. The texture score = 18.2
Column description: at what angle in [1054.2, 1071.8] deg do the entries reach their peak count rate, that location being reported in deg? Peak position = 1055.5 deg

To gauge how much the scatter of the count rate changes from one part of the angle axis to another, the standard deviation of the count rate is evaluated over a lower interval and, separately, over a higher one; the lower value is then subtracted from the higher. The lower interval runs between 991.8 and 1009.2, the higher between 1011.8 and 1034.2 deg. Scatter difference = -0.02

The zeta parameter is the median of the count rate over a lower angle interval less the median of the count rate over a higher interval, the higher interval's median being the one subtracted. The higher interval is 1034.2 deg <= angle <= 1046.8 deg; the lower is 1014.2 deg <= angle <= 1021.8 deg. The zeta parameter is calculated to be 0.0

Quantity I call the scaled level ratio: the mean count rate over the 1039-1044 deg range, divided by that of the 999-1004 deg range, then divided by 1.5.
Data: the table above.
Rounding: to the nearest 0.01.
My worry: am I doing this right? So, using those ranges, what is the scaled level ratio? 0.73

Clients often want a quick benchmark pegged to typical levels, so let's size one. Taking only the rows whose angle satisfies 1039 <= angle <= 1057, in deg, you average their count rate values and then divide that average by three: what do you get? 0.828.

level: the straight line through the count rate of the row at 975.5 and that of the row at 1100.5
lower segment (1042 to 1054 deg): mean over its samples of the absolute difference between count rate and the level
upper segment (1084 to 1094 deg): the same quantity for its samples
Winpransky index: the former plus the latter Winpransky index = 0.46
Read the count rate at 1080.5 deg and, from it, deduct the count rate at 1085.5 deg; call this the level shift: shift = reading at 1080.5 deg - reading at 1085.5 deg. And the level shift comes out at -0.7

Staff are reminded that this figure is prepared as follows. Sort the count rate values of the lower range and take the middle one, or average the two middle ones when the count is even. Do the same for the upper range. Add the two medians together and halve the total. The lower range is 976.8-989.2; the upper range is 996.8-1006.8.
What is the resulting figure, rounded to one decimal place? 2.5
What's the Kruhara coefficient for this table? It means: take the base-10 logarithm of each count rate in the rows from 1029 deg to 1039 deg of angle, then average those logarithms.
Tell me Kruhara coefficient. 0.41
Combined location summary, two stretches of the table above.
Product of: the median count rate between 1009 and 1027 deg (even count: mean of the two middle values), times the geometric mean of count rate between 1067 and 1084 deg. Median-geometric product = 3.6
